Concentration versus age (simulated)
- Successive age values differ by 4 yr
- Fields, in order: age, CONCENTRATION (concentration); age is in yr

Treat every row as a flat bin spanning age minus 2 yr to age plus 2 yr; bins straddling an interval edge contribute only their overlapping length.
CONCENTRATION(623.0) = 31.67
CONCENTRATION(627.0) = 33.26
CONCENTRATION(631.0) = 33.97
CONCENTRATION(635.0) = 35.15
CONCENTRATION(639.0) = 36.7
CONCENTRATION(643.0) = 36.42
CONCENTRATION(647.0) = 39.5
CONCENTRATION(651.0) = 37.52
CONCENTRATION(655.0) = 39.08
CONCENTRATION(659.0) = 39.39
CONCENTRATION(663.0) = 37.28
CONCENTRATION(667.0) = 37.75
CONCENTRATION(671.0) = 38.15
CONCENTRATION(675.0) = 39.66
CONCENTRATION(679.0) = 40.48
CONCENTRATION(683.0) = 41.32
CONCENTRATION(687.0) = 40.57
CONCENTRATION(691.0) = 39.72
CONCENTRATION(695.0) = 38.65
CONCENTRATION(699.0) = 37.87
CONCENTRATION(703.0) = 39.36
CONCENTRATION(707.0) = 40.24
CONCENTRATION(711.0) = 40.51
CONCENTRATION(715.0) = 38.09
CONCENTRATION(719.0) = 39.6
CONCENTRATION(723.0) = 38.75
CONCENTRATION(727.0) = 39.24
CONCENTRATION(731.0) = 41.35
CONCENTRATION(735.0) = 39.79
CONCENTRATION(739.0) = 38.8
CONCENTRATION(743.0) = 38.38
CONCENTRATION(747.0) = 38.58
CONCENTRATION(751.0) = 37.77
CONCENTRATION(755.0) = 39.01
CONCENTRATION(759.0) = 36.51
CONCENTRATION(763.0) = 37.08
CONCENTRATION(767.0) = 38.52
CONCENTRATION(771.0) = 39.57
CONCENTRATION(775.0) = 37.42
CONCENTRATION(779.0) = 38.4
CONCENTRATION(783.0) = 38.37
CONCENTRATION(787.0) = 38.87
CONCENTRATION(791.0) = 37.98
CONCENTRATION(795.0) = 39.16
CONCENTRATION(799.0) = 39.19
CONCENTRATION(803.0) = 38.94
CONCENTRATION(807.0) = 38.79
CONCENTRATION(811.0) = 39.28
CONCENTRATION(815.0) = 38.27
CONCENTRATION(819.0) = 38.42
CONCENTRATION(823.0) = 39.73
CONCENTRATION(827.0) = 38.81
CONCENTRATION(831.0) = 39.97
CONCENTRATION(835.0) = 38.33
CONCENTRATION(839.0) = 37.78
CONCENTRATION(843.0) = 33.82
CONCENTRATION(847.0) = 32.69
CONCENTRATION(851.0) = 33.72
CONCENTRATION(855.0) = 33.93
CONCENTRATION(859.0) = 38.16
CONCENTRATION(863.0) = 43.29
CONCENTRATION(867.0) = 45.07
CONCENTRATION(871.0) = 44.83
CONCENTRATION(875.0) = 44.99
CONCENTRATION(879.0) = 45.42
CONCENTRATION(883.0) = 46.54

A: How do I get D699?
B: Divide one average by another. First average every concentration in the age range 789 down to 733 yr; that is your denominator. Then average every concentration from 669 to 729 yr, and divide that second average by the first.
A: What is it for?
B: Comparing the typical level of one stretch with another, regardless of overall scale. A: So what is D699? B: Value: 1.03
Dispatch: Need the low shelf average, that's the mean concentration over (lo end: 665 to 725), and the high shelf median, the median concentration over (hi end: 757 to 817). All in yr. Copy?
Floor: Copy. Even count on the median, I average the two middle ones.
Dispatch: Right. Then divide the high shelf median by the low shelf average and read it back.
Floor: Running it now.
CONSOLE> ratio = 0.98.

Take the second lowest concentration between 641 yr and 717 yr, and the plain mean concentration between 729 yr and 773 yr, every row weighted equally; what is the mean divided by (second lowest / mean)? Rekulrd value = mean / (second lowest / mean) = 40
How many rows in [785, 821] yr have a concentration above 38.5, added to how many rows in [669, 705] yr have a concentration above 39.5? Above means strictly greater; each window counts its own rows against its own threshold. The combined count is 11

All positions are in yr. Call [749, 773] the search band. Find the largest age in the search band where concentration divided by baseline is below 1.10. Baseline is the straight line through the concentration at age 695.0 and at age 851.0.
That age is 771.0 yr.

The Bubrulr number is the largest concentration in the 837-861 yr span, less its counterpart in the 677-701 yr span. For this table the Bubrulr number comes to -3.2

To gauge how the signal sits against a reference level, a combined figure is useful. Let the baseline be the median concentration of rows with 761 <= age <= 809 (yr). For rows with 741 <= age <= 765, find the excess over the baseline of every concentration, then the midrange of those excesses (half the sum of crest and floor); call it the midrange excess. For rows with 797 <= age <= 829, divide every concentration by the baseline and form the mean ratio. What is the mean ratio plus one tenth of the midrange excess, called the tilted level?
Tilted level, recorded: 0.92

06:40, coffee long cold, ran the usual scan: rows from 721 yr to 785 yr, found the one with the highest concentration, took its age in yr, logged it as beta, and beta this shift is 731.0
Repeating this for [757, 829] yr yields 823.0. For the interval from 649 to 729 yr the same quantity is 683.0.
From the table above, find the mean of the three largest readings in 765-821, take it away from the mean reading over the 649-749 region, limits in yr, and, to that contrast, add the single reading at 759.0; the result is 36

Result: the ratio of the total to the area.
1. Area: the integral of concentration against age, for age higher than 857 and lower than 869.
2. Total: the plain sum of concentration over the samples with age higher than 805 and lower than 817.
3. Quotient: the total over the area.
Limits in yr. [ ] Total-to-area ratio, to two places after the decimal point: 0.23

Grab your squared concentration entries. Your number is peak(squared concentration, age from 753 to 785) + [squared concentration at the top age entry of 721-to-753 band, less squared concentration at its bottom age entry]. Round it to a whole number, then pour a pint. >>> 1491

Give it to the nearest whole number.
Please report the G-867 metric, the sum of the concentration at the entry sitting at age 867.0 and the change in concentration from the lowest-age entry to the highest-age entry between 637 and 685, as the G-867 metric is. 50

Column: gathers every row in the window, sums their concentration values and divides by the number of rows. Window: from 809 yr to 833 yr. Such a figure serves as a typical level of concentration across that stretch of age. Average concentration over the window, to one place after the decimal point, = 39.1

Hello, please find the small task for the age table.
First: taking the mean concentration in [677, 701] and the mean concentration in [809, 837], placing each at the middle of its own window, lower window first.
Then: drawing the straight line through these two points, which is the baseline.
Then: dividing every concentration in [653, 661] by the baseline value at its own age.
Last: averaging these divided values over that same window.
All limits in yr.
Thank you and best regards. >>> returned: 0.98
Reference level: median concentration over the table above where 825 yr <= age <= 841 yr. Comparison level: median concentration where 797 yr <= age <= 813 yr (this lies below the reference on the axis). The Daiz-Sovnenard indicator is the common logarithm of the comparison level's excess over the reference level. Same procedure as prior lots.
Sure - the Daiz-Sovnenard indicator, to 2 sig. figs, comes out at -0.31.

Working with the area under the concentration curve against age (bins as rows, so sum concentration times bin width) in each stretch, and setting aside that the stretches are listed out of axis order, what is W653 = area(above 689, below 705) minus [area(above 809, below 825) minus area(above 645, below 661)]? 622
